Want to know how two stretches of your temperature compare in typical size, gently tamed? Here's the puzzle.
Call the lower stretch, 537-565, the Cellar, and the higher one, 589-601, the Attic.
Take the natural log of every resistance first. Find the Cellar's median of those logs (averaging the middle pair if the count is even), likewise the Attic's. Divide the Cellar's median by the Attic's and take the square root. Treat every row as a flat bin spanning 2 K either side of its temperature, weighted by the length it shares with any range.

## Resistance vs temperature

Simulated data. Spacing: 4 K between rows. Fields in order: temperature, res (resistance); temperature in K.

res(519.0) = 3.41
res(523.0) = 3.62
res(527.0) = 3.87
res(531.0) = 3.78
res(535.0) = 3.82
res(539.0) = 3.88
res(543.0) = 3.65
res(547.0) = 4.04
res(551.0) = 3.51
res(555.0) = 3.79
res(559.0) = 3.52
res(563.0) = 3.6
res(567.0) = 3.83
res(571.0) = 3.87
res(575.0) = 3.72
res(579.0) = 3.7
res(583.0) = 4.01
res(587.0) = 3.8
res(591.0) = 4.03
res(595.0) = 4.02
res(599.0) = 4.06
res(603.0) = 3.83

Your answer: 0.96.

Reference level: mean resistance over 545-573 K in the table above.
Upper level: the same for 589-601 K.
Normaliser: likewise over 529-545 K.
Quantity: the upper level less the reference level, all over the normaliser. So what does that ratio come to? 0.08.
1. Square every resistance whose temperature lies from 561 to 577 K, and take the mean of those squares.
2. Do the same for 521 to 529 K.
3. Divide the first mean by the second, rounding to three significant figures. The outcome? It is 1.01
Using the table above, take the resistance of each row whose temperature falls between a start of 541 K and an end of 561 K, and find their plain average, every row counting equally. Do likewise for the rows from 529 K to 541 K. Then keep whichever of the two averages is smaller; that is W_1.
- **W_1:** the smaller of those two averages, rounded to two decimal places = 3.70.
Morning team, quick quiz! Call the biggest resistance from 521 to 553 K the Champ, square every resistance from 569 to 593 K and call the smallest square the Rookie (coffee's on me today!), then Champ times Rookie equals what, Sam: 55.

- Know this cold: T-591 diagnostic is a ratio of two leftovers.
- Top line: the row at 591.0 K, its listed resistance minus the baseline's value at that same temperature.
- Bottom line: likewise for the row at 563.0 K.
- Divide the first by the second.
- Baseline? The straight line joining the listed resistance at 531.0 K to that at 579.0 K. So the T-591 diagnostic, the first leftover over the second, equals -2.8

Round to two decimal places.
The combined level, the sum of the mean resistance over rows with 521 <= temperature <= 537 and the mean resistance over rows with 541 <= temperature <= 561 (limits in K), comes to 7.47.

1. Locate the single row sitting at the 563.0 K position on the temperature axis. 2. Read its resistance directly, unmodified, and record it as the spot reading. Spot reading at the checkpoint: 3.6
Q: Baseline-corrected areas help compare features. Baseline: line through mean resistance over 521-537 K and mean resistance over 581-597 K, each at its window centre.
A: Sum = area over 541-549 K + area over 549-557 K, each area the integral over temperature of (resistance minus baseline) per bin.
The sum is -1.4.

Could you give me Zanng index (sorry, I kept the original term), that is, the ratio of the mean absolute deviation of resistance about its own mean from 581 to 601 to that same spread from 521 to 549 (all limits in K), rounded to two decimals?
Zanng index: 0.69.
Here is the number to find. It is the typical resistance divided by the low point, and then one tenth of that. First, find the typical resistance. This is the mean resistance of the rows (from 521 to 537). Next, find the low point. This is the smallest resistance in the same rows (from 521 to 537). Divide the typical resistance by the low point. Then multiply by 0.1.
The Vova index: 0.104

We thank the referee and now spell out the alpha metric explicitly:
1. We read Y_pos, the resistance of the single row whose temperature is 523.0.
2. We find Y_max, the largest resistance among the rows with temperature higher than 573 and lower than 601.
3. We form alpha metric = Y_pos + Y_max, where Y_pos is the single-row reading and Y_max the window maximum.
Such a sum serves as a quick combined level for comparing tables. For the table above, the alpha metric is 7.68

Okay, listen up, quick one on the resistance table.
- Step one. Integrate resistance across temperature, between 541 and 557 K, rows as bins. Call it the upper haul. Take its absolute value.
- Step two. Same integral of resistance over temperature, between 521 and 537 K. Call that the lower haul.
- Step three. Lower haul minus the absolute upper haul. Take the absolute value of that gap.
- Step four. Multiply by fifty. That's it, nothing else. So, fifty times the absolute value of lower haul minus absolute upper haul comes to 20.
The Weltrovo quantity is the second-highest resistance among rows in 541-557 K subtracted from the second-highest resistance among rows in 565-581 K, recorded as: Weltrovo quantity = 0.040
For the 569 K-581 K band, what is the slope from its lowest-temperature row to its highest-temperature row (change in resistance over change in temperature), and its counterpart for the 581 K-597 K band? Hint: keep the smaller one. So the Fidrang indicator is -0.021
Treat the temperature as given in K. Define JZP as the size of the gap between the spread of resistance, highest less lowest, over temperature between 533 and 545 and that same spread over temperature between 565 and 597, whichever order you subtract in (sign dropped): 0.10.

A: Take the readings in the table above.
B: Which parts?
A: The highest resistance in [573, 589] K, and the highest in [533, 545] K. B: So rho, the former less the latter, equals 0.1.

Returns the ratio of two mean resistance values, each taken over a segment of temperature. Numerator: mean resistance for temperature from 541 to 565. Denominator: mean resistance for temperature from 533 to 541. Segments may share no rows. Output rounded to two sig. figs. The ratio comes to 0.96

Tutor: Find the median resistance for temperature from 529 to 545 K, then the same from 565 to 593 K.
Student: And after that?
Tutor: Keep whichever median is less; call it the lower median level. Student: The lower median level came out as 3.80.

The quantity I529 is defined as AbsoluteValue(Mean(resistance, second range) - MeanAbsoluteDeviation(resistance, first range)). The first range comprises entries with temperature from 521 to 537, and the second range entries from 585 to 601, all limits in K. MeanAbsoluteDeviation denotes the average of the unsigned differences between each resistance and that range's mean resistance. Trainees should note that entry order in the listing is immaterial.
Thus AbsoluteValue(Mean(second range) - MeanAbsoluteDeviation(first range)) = 3.90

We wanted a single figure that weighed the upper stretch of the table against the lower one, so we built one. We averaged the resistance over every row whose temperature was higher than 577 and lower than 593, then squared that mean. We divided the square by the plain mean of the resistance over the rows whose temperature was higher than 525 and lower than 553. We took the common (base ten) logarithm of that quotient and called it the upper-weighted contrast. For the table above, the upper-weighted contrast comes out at 0.60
